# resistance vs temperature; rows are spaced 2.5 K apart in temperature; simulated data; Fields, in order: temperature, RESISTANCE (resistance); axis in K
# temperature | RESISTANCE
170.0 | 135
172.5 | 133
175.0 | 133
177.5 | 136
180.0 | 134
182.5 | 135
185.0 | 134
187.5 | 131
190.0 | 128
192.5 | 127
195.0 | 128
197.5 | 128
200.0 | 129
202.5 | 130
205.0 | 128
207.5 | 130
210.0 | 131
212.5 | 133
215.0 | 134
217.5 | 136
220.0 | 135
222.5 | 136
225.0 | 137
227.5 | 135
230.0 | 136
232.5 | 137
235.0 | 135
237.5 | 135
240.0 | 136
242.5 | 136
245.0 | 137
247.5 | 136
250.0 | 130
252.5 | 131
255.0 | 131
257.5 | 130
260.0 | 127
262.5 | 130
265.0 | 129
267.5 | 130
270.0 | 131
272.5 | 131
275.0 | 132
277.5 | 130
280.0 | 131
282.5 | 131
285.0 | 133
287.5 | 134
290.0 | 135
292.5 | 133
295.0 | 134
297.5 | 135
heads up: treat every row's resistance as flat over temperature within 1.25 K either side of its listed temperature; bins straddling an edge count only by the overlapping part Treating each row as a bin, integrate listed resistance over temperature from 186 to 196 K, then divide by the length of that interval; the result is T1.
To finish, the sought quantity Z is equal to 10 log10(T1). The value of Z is 21.1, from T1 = 129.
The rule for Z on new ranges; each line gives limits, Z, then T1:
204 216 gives 21.2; 131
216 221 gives 21.3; 135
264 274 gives 21.2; 130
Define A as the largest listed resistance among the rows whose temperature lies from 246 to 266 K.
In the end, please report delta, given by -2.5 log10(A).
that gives -5.33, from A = 136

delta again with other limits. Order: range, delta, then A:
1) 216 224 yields -5.33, 136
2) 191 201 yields -5.28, 129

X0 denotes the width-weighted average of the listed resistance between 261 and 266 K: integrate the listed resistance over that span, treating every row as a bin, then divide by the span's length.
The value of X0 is 129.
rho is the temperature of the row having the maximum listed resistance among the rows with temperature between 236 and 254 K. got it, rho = 245.0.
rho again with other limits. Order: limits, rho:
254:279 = 275.0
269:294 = 290.0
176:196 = 177.5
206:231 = 225.0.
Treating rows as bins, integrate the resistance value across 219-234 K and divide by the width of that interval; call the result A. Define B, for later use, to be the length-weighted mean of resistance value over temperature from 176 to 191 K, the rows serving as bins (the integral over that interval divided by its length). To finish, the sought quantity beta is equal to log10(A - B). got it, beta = 0.5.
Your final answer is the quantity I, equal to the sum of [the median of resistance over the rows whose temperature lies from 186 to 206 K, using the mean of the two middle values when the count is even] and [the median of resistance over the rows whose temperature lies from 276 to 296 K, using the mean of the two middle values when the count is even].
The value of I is 261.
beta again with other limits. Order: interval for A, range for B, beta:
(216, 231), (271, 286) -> 0.7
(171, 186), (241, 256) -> -0.2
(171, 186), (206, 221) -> 0.1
